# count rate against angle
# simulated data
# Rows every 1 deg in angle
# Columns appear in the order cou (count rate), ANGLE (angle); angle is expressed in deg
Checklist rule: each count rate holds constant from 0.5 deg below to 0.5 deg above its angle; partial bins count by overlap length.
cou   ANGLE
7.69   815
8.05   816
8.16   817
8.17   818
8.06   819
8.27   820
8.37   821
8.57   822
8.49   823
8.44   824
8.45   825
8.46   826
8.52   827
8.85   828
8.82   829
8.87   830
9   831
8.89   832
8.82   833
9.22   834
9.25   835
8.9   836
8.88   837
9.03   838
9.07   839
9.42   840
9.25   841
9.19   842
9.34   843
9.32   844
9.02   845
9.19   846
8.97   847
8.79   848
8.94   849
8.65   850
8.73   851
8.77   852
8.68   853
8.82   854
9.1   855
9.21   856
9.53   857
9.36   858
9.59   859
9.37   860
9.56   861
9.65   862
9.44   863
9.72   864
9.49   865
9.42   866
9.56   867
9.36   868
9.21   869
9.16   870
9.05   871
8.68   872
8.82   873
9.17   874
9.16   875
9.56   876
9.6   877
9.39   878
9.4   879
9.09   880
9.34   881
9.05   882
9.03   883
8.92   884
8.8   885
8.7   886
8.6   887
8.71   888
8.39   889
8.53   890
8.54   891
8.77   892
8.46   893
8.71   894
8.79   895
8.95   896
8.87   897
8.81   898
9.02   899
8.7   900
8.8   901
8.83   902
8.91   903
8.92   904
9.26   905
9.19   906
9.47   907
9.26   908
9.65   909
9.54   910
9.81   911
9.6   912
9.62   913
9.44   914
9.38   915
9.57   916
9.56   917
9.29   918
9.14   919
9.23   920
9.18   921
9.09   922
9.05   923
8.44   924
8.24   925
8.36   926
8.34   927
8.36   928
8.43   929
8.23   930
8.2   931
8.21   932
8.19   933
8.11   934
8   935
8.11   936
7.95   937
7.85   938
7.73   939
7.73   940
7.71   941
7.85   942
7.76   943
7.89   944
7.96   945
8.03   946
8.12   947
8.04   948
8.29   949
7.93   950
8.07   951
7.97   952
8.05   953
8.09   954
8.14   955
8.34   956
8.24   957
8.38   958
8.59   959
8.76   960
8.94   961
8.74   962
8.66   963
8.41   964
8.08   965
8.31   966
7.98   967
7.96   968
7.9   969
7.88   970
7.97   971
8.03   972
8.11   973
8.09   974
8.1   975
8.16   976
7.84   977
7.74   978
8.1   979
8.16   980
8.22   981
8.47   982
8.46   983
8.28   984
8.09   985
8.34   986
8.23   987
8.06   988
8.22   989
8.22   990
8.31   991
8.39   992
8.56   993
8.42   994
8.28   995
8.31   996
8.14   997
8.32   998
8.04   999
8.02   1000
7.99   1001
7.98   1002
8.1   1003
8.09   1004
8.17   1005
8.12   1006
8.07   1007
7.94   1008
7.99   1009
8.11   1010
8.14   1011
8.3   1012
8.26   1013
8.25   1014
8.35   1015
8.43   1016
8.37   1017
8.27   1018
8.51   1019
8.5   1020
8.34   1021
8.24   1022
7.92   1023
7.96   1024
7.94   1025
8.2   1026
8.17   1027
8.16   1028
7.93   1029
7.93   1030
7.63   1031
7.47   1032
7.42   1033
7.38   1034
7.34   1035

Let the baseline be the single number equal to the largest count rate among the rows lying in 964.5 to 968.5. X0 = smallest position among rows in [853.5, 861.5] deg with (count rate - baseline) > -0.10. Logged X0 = 854 deg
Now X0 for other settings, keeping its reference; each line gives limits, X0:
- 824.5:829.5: 825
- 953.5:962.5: 956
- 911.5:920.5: 912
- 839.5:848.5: 840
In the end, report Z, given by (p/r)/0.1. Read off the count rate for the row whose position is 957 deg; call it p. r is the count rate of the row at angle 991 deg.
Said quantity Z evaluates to 9.9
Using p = 8.24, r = 8.31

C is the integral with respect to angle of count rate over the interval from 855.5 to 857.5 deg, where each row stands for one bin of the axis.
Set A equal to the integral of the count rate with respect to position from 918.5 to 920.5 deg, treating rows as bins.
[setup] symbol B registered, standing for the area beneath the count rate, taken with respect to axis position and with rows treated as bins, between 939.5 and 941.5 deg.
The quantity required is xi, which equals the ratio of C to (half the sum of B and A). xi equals 1.11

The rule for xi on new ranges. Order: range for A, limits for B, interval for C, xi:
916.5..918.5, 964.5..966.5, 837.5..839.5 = 1.03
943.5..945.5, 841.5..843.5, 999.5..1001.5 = 0.93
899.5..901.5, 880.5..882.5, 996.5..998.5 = 0.92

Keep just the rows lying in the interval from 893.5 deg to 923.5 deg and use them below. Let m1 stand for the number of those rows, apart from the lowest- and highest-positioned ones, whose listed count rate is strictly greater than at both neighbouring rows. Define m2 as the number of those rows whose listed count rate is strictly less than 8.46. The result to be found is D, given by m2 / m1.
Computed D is 0.0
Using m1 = 9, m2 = 0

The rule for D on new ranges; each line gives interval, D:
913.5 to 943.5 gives 2.9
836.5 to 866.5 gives 0.0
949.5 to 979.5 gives 4.2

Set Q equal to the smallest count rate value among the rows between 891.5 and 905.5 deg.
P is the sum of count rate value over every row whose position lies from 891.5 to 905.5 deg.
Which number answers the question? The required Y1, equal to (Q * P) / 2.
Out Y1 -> 524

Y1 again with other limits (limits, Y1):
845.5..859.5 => 546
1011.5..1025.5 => 458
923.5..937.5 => 458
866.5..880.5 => 561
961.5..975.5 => 450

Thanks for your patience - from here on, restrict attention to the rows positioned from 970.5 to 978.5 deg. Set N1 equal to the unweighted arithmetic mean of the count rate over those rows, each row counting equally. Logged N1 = 8.0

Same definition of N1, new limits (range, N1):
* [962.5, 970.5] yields 8.1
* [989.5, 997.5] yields 8.3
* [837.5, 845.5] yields 9.2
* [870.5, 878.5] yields 9.2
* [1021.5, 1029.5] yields 8.1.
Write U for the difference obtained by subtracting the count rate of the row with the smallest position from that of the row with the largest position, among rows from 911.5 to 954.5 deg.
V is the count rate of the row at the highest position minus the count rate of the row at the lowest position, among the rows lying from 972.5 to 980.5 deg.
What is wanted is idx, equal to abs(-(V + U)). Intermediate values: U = -1.5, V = 0.05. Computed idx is 1.5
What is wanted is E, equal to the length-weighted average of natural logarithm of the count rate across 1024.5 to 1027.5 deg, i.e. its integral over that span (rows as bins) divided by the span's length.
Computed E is 2.09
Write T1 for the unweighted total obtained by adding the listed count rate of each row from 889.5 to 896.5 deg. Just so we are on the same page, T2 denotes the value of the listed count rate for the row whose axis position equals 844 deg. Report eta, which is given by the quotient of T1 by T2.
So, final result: 6.52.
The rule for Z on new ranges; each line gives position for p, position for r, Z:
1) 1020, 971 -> 10.7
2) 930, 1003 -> 10.2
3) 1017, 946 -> 10.4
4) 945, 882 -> 8.8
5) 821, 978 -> 10.8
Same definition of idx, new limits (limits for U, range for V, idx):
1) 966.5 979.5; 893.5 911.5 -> 1.2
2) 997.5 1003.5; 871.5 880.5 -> 0.2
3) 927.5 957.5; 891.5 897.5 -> 0.0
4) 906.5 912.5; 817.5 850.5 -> 0.6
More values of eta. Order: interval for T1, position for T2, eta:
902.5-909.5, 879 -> 6.88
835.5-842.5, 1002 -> 7.99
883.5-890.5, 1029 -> 7.65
